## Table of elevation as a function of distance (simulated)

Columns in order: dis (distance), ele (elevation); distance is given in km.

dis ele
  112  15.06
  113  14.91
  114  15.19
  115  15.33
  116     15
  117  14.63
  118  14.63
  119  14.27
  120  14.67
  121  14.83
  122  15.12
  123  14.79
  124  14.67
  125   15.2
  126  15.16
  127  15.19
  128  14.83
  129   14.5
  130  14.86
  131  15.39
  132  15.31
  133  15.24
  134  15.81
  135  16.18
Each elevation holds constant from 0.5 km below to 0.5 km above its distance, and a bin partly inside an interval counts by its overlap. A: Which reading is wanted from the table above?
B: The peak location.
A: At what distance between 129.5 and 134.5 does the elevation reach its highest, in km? 134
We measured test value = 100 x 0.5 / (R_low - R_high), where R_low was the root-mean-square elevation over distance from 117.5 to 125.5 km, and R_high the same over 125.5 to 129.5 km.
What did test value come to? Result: -339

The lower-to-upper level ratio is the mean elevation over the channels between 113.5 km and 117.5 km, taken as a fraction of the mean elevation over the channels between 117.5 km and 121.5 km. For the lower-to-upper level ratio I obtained 1.03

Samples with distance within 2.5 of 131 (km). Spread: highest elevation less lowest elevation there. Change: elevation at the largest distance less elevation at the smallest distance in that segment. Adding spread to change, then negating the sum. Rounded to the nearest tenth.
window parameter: -1.6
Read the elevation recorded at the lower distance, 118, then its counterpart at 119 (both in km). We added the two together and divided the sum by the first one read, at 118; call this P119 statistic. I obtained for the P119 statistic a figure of 1.98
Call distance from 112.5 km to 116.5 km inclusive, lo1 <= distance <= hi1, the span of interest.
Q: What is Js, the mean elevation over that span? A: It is 15.11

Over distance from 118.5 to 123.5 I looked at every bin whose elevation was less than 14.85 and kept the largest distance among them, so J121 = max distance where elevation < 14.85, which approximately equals 123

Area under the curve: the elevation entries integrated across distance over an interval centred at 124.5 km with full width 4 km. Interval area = 60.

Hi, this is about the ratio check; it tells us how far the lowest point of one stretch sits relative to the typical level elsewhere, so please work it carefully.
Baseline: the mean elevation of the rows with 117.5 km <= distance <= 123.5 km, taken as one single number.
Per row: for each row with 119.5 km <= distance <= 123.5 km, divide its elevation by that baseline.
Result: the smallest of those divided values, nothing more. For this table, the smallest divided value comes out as 1.00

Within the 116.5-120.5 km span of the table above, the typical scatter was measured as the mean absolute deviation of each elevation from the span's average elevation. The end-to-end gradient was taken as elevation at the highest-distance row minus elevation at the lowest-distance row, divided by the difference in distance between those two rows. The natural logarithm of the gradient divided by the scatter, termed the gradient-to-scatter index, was -2.4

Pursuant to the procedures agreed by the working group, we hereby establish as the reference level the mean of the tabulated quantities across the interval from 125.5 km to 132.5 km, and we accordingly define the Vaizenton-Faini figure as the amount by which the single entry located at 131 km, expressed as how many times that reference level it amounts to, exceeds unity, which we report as 0.02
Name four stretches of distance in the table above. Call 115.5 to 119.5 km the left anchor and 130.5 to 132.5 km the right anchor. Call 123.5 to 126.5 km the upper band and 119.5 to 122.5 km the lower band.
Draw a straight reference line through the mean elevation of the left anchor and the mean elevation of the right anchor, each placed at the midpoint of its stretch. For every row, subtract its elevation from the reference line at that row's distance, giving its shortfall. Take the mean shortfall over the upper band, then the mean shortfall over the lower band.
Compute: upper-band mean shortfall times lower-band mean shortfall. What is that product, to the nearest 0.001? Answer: 0.000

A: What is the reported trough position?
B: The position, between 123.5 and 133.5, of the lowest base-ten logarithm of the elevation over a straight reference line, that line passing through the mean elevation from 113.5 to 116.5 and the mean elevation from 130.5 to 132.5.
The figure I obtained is 129 km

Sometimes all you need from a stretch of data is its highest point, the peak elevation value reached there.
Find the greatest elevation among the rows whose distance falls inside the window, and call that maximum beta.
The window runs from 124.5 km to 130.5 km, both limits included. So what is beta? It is 15.2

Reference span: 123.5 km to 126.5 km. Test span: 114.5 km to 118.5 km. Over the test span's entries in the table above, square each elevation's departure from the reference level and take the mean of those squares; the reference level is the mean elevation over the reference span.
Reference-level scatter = 0.10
